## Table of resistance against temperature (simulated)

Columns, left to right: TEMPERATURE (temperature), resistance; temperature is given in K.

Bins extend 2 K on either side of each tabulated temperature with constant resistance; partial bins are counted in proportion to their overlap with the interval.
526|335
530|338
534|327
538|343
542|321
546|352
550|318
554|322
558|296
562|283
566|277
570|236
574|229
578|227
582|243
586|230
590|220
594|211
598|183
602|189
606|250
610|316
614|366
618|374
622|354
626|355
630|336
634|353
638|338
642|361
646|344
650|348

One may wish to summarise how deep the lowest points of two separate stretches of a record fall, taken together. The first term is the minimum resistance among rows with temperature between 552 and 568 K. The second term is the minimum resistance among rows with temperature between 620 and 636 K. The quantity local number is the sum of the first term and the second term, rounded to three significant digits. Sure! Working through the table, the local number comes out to 613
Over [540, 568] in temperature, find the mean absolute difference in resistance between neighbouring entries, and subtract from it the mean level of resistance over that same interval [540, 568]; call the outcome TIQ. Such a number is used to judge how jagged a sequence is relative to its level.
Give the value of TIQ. -291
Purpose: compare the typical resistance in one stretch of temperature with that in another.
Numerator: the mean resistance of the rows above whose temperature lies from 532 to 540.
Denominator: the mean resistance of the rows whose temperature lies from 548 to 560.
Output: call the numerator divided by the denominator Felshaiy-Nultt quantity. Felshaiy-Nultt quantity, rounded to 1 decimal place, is 1.1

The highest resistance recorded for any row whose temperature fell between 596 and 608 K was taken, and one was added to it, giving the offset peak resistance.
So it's 251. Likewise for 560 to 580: 284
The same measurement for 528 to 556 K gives 353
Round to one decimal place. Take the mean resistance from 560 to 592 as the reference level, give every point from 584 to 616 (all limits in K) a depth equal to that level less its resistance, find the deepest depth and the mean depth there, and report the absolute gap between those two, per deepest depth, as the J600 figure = 1.0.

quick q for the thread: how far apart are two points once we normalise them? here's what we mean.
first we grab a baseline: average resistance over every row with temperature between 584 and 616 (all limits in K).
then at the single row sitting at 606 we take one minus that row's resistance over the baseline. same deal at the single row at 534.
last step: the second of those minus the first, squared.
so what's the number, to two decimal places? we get 0.10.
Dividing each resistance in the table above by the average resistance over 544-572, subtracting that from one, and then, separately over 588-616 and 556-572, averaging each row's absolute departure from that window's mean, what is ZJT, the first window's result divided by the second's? 2.9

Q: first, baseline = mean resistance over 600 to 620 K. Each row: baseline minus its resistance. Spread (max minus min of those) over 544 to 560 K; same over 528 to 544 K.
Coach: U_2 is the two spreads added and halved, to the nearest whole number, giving 39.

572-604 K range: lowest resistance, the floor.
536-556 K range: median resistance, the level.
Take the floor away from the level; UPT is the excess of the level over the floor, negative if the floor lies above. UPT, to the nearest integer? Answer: 139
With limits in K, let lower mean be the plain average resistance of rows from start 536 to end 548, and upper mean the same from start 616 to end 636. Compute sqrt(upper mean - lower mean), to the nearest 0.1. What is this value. 4.0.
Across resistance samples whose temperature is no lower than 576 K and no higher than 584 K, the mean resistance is 235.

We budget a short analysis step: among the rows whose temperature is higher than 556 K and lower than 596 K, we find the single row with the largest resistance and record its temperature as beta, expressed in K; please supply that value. 558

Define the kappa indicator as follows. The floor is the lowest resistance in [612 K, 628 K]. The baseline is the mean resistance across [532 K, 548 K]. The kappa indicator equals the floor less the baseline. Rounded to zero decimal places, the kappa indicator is 18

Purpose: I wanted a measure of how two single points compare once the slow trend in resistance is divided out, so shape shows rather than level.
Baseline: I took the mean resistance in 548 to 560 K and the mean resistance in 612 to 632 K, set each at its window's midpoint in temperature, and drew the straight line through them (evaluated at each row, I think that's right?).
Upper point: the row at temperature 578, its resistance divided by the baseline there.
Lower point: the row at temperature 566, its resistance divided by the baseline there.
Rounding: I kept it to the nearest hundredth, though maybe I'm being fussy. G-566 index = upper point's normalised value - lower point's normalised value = -0.17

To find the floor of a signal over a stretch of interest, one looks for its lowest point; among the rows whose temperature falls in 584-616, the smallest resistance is 183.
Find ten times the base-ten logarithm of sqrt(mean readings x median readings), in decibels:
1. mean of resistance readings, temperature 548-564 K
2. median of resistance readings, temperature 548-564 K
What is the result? 24.9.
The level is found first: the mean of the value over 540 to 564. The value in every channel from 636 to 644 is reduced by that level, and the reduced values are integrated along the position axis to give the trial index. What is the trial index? 273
